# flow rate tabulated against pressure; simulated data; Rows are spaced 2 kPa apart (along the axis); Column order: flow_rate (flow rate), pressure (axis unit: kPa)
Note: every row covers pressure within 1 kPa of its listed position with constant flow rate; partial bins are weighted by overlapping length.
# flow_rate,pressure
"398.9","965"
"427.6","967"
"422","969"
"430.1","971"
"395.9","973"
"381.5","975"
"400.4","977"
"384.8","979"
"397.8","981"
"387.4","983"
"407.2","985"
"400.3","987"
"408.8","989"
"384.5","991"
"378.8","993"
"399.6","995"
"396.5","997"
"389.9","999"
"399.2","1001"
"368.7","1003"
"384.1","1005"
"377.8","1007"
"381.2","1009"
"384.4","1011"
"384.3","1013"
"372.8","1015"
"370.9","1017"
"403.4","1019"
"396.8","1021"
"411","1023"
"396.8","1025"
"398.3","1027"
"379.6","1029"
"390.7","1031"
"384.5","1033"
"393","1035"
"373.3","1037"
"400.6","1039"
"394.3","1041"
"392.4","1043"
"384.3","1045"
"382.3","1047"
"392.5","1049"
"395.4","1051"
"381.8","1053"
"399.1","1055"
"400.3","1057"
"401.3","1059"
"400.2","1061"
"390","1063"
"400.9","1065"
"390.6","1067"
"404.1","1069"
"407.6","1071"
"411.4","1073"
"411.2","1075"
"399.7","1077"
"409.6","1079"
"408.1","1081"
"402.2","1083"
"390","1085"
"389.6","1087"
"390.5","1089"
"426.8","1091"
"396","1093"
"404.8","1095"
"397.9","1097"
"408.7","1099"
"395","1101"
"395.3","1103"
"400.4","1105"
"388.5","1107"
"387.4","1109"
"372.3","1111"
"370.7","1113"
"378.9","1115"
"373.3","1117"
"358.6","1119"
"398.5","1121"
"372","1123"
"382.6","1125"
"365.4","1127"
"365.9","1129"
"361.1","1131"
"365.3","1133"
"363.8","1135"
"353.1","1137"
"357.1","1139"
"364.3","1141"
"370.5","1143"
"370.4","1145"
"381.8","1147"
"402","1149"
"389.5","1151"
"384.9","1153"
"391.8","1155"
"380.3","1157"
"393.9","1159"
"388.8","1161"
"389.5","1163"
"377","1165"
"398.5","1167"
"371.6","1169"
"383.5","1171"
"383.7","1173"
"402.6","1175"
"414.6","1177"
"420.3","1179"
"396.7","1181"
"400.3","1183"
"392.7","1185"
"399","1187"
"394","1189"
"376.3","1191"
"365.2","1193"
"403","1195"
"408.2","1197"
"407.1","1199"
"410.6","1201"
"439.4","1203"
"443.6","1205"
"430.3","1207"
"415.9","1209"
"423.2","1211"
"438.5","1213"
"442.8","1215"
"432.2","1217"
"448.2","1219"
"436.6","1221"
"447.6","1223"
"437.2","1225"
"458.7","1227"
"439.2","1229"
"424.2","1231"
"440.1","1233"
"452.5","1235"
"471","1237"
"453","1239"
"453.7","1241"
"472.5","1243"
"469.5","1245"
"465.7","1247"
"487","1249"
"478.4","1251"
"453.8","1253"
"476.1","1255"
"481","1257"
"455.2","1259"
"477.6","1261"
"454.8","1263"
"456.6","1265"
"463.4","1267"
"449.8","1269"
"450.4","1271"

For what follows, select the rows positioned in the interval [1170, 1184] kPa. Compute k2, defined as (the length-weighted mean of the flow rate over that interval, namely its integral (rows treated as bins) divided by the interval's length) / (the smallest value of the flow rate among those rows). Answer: 1.044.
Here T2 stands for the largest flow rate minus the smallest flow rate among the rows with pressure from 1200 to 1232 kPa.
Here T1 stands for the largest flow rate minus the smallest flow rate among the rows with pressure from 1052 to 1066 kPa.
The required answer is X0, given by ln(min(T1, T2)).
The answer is 3.0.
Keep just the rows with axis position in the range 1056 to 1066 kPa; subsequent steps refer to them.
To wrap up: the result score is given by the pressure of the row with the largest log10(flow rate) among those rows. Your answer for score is 1059 kPa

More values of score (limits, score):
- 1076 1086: 1079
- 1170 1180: 1179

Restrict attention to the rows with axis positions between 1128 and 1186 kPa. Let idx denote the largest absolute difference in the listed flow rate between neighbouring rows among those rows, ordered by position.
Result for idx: 27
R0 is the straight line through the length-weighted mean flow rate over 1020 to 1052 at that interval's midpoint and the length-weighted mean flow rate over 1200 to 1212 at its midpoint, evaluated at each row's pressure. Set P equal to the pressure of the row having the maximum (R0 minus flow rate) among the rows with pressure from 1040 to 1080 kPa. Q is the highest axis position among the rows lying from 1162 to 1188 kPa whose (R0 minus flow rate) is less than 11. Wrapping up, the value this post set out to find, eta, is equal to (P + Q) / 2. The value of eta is 1116 kPa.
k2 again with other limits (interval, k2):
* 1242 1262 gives 1.039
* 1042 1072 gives 1.034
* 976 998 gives 1.043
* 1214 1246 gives 1.058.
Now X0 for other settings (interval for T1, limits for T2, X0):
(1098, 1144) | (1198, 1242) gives 4.0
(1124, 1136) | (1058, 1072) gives 2.9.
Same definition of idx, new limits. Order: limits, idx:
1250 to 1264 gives 26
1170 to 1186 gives 24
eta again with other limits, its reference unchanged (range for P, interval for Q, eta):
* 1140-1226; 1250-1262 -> 1227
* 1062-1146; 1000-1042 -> 1089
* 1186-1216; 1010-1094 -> 1143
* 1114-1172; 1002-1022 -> 1079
